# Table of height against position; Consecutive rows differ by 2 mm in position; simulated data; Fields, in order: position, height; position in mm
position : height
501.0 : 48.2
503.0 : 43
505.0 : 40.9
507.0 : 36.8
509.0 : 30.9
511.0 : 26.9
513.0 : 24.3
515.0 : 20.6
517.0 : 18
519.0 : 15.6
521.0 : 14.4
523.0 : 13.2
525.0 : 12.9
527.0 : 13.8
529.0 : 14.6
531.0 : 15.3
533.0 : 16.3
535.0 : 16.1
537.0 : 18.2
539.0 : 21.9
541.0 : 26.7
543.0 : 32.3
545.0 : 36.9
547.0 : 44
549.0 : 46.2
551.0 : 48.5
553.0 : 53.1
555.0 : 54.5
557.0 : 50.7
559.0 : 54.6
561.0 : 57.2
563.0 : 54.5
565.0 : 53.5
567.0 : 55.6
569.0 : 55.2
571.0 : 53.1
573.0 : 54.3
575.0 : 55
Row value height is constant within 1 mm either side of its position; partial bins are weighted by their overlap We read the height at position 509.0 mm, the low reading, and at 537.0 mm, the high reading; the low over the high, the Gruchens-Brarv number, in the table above 1.7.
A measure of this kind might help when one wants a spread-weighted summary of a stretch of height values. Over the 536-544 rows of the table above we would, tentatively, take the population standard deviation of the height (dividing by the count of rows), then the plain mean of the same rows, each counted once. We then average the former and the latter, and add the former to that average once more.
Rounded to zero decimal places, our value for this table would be 20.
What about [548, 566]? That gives 31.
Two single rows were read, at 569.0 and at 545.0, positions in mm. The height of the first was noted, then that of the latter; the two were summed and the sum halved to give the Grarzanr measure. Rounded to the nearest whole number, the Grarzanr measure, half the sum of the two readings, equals 46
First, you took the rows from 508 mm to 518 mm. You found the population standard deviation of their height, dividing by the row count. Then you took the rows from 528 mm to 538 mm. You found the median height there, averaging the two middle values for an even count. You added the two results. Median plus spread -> 21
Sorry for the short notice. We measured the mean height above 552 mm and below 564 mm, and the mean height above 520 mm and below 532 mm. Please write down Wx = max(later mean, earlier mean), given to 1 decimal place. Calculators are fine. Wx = 54.1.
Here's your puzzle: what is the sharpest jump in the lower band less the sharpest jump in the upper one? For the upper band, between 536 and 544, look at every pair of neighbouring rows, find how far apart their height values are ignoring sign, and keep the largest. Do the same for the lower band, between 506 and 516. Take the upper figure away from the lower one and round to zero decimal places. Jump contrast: 0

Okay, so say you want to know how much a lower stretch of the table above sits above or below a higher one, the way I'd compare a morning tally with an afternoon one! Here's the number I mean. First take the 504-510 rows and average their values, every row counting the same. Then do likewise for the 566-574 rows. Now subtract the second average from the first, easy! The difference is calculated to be -18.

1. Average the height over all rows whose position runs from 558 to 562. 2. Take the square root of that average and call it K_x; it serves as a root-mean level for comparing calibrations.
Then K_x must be 7.5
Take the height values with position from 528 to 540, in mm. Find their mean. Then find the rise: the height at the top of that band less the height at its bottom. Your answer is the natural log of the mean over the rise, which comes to 0.8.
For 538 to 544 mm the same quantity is 1.0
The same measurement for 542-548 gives 1.2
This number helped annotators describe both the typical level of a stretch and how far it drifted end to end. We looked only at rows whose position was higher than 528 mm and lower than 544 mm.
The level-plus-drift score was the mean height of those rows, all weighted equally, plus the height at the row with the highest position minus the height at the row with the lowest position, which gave 38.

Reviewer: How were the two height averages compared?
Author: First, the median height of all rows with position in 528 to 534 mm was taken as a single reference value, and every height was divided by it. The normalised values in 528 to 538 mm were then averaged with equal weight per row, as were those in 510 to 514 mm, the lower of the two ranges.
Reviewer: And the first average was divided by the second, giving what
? 0.6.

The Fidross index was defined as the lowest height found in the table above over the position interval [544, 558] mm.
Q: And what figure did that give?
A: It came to 36.9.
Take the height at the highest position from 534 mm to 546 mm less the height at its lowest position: 21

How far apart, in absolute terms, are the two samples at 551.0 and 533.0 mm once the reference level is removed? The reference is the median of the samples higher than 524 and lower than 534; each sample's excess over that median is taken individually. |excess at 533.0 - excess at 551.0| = 32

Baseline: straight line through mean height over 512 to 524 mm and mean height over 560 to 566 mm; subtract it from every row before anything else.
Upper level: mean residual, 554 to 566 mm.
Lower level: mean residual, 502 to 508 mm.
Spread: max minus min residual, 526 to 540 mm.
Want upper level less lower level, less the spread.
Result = -36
